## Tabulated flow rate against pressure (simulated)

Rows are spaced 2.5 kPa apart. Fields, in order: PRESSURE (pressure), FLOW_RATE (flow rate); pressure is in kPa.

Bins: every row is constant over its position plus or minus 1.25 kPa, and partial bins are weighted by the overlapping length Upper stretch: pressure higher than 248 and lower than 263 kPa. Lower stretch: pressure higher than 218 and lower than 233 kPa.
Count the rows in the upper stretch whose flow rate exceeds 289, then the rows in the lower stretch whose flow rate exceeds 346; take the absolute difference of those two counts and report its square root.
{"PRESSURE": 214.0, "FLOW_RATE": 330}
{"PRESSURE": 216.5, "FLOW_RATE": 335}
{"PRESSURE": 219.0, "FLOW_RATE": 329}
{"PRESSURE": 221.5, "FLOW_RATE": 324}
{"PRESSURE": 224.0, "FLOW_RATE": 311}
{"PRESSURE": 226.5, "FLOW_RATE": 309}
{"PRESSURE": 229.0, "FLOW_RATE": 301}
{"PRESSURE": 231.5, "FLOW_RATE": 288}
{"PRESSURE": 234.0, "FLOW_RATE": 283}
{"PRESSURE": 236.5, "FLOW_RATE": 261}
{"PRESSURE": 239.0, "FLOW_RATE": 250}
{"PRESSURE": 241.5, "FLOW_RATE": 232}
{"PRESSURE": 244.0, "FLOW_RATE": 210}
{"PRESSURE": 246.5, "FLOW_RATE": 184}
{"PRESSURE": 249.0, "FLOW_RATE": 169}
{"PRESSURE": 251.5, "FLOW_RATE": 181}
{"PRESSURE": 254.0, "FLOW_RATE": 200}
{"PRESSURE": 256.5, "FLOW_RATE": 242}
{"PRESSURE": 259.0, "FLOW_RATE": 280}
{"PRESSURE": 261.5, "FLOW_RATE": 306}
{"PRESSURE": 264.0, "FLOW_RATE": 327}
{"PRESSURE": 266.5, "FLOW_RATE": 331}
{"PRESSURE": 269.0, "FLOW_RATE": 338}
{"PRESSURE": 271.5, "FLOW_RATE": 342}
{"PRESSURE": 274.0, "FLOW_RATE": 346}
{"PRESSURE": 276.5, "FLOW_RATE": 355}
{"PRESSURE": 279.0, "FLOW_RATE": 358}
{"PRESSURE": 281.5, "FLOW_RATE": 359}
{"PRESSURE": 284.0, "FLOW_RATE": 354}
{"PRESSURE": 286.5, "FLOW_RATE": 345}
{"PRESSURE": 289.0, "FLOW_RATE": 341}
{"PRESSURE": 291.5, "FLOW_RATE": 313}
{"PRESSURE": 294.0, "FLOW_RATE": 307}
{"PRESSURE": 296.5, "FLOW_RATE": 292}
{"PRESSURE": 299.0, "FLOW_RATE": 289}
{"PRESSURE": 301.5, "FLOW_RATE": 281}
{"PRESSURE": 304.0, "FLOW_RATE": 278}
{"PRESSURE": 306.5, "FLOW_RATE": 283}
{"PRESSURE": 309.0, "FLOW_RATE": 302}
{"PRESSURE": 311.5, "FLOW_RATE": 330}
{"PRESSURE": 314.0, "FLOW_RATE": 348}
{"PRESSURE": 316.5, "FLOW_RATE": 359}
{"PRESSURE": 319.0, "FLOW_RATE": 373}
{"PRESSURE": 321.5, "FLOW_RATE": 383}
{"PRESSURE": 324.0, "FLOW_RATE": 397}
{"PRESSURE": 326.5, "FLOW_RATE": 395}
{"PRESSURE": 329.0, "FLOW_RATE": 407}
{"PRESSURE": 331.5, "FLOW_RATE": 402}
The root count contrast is 1.0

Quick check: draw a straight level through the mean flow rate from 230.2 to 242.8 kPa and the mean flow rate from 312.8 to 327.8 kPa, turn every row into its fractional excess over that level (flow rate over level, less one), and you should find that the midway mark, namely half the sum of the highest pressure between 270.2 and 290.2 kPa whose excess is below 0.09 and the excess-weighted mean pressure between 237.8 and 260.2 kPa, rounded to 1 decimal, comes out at 269.1 kPa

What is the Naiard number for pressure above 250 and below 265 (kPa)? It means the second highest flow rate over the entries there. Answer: 306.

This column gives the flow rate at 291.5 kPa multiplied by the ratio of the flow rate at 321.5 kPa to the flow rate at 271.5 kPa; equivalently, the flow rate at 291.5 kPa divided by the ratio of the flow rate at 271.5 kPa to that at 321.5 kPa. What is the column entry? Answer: 351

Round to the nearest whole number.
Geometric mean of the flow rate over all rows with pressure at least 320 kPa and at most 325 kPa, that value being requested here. 390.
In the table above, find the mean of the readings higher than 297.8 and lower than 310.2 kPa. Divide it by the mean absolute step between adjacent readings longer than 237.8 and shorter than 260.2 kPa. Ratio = 12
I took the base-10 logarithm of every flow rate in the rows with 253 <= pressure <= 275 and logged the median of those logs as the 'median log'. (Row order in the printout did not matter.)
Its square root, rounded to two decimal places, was 1.59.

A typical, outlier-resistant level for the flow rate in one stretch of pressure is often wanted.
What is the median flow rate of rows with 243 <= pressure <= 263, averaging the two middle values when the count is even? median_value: 205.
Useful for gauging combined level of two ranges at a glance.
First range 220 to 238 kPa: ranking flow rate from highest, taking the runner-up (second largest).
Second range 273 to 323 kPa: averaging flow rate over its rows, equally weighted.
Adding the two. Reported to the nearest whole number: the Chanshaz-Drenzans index 641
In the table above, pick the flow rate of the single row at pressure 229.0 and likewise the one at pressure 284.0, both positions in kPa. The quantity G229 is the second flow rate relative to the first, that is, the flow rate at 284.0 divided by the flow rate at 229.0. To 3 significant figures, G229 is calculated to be 1.18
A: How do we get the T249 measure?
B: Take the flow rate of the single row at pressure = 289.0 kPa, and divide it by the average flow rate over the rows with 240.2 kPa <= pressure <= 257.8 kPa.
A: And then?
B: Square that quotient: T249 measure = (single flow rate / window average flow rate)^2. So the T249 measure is 2.8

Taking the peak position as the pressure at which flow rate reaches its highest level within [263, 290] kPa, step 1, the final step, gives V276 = 281.5 kPa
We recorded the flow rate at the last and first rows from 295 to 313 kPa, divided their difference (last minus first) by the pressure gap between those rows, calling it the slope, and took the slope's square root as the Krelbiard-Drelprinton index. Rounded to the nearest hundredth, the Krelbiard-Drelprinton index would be 1.59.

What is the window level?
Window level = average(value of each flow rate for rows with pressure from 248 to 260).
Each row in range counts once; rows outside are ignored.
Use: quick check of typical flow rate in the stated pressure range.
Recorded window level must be 214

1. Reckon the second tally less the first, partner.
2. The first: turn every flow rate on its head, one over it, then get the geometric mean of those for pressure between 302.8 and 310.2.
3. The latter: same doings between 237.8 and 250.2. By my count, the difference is 0.0014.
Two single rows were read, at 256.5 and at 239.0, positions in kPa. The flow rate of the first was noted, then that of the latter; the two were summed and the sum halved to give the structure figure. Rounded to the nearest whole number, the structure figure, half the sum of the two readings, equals 246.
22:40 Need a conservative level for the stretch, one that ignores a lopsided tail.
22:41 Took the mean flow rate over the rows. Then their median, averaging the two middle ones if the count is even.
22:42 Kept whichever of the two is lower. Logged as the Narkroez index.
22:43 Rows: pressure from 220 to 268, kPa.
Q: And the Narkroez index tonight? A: 263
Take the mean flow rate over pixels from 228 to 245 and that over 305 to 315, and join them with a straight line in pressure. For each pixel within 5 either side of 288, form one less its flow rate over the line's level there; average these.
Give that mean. -0.13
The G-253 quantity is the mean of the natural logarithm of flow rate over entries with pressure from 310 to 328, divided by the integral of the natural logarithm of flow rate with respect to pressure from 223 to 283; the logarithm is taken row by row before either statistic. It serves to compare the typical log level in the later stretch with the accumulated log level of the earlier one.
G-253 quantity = 0.018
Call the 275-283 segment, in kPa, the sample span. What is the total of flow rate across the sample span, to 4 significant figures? 1072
